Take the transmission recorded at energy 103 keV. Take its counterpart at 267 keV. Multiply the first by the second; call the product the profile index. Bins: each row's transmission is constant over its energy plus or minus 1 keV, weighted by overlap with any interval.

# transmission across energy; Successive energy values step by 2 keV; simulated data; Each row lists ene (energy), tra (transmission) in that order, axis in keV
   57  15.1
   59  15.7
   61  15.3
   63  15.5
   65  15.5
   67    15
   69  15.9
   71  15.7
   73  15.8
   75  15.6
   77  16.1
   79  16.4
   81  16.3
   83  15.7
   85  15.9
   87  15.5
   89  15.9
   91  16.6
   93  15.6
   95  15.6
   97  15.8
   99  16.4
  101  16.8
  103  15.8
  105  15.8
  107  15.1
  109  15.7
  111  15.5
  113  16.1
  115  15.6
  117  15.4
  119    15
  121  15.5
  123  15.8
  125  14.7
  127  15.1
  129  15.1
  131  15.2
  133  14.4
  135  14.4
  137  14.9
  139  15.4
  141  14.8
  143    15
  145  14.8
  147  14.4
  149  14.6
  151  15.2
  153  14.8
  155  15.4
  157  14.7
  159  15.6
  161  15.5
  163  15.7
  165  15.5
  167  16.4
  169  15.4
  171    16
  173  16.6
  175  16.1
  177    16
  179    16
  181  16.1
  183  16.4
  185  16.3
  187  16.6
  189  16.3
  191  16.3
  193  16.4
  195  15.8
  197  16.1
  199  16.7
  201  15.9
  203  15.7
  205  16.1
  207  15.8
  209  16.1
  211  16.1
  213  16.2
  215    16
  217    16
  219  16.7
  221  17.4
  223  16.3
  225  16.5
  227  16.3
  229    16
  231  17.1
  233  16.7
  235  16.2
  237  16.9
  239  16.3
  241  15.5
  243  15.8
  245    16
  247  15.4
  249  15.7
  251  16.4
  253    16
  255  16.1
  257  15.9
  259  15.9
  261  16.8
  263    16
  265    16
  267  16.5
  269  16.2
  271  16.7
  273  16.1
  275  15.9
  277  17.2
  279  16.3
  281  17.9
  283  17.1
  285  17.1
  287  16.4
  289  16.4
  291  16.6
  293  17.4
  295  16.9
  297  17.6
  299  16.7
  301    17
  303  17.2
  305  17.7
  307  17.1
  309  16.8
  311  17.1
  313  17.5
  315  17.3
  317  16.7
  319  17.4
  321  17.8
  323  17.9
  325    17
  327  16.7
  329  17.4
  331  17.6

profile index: 261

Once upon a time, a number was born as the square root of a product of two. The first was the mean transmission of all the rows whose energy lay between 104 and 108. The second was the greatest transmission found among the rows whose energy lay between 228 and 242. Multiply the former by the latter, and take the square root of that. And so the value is 16.3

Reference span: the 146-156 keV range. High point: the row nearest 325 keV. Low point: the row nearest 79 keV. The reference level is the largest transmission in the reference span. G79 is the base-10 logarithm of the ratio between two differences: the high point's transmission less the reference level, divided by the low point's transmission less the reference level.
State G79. 0.20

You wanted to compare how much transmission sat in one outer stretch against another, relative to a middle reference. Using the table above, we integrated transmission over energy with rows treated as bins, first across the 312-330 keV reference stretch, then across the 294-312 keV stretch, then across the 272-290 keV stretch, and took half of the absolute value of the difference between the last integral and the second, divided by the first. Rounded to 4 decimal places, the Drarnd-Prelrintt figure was 0.0119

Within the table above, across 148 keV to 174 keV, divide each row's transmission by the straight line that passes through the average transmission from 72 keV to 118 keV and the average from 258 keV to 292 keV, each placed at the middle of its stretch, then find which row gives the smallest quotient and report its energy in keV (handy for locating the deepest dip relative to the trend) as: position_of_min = 149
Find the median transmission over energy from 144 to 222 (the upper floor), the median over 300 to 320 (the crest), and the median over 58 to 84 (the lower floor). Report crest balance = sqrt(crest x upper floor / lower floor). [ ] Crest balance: 4.18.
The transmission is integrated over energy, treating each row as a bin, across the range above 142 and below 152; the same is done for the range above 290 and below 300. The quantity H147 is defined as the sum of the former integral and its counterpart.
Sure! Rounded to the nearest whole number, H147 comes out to 318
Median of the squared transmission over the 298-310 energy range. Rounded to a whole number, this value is 291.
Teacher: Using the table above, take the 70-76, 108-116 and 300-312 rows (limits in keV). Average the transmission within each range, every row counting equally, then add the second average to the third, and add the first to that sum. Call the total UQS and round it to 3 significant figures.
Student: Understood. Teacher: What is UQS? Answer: 48.6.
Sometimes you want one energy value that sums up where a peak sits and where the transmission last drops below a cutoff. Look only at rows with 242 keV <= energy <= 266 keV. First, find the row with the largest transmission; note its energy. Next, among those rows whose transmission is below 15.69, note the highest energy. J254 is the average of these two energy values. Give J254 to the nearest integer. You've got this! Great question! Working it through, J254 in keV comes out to 254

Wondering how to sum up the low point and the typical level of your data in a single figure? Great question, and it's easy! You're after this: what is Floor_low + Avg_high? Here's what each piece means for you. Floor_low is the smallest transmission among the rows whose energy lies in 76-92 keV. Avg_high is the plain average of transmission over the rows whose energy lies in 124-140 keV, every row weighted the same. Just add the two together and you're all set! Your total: 30.4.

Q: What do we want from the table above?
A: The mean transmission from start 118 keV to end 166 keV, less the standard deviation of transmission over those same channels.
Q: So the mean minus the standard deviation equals 14.6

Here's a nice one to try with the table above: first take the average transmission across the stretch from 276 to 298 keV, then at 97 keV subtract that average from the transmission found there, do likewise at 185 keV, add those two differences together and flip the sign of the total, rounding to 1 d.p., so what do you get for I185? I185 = 1.9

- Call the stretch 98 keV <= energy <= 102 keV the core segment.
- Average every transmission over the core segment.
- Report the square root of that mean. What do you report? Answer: 4.07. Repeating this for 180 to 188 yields 4.04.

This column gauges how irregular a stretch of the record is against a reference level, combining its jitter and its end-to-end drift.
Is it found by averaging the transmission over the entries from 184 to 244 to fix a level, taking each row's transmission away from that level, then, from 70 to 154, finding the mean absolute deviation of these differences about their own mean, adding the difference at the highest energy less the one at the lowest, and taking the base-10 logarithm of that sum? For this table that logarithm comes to 0.1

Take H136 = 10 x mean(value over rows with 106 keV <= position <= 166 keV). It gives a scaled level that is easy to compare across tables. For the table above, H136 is 152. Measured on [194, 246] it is 162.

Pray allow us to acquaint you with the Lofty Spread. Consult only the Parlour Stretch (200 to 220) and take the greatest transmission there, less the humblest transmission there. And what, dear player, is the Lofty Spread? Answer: 1.00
